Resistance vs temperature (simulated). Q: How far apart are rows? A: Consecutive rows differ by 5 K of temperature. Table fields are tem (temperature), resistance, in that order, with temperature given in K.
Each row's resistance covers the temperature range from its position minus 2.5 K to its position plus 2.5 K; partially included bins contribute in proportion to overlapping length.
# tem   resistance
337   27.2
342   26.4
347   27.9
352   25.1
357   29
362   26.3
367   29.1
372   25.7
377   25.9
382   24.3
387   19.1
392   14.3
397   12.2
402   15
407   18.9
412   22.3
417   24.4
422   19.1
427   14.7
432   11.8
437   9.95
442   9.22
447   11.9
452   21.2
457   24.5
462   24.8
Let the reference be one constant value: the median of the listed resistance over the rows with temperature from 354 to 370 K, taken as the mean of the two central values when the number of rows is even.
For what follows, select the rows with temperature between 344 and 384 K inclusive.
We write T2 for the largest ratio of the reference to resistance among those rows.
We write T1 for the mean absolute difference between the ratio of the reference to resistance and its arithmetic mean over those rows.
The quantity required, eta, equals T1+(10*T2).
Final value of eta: 12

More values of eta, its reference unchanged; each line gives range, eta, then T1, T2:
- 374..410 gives 24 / 0.38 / 2.4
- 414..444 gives 32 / 0.64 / 3.1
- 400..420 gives 20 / 0.24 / 1.9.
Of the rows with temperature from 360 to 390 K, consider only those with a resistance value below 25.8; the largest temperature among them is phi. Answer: 387 K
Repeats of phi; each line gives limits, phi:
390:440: 437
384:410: 407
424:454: 452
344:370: 352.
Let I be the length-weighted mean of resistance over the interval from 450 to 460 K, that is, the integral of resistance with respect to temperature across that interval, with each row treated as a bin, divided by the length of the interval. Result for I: 23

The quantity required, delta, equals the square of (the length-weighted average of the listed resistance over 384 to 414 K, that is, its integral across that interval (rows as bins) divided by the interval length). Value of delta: 289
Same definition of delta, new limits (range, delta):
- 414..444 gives 227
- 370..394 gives 481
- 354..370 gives 782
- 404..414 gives 409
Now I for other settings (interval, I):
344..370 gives 27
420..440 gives 14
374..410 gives 19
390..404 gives 14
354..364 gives 28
